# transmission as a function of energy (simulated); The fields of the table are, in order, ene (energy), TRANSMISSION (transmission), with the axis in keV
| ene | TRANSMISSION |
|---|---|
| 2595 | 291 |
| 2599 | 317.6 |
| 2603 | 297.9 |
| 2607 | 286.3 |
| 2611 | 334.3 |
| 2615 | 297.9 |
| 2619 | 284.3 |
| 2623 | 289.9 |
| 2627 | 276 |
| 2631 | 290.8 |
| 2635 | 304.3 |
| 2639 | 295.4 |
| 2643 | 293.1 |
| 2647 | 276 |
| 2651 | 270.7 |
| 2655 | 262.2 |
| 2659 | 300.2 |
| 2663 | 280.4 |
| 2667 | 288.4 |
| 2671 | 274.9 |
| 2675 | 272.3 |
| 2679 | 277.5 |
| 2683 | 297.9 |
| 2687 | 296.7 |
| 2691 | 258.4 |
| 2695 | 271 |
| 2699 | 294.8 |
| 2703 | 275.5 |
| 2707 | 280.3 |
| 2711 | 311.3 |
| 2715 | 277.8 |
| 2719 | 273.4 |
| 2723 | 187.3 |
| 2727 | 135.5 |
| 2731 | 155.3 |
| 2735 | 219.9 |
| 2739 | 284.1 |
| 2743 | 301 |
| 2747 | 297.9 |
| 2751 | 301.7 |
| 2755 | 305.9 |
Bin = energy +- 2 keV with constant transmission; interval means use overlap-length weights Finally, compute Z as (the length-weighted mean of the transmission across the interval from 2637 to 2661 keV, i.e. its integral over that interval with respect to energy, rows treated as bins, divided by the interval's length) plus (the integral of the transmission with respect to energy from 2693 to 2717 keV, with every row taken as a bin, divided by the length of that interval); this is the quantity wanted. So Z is 568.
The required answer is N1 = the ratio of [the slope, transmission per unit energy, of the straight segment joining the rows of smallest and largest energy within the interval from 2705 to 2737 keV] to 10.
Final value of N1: -0.22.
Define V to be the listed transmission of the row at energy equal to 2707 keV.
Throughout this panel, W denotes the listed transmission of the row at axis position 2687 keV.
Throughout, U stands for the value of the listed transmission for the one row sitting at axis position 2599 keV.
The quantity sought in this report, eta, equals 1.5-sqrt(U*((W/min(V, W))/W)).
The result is 0.44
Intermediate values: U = 317.6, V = 280.3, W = 296.7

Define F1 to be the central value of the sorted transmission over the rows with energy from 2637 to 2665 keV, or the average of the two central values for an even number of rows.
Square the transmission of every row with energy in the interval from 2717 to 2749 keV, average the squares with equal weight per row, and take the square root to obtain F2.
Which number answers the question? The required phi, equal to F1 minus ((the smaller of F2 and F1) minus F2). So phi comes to 280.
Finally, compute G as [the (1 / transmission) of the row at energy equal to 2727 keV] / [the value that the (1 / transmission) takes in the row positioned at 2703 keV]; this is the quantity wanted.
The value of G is 2.0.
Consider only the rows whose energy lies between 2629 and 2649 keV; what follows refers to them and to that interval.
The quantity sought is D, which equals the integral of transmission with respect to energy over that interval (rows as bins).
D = 5838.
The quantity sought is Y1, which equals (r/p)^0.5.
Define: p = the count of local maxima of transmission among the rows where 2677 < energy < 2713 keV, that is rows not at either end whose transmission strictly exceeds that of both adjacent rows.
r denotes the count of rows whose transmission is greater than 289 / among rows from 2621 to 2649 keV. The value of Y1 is 1.58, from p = 2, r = 5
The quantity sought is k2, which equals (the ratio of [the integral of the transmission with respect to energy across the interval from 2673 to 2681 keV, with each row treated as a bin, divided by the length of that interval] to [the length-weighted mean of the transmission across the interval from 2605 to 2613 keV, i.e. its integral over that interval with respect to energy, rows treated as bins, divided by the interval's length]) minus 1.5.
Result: -0.61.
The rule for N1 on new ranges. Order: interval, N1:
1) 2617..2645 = 0.04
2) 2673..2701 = 0.09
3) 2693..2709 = 0.08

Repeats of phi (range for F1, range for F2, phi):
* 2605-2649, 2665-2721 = 291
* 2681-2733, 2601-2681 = 288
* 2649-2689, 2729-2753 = 279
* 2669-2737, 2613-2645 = 292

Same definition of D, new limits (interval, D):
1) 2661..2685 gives 6766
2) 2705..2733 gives 6484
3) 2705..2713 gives 2366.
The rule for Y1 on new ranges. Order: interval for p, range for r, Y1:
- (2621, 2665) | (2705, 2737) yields 0.71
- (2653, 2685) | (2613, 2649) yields 1.73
